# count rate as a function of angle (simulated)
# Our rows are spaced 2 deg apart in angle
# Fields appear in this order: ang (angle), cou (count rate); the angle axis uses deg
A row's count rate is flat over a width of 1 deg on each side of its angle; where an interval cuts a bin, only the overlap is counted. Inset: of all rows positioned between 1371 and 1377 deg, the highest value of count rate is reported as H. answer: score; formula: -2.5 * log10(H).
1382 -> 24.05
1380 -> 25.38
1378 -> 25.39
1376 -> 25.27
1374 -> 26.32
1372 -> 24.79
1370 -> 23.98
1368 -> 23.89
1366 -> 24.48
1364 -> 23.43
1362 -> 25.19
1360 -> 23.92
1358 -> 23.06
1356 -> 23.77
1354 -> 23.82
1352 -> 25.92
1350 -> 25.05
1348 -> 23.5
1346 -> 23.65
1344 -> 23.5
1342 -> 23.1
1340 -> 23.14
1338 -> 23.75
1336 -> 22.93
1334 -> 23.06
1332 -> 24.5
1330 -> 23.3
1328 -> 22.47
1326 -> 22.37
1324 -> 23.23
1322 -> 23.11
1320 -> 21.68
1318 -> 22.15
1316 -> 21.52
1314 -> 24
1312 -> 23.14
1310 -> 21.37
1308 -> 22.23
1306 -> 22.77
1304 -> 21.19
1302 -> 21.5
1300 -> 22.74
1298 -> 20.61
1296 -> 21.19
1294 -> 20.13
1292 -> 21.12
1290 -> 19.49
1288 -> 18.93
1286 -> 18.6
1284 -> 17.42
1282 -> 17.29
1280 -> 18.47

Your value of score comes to -3.55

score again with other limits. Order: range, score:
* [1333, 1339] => -3.44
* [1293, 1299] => -3.32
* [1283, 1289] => -3.19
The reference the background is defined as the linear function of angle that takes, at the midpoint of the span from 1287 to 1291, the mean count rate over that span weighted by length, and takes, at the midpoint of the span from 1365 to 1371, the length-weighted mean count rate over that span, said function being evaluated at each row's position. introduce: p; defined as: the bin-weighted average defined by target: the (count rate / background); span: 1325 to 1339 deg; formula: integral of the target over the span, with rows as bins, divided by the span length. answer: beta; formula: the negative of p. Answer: -1.06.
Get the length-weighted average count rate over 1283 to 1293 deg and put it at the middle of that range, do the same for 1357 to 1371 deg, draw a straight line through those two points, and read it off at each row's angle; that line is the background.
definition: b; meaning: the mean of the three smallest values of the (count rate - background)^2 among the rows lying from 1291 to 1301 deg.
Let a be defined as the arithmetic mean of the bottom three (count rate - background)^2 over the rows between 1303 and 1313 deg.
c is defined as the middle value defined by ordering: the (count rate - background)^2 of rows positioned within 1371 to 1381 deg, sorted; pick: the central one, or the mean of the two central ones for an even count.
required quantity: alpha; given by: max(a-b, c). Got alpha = 0.53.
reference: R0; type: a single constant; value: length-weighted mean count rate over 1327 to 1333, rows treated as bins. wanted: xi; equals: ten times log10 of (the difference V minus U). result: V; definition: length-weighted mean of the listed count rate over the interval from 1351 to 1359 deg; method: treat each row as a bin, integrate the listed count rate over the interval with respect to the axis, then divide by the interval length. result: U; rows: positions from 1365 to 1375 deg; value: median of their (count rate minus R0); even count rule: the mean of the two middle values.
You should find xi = 13.63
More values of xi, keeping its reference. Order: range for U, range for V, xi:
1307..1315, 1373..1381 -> 14.20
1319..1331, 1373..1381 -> 14.19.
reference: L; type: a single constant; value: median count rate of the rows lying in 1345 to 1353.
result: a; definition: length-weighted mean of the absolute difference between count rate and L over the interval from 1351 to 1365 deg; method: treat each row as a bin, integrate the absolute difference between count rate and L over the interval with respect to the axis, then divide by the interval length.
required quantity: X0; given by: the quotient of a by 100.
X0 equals 0.009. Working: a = 0.9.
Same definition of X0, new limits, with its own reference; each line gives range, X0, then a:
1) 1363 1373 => 0.005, 0.5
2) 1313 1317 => 0.016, 1.6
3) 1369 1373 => 0.004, 0.4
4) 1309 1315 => 0.015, 1.5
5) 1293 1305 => 0.031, 3.1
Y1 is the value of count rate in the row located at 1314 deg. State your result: 24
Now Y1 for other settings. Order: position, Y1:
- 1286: 18.6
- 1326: 22.37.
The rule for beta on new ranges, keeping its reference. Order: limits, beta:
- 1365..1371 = -1.00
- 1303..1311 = -1.08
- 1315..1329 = -1.05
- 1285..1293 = -1.02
